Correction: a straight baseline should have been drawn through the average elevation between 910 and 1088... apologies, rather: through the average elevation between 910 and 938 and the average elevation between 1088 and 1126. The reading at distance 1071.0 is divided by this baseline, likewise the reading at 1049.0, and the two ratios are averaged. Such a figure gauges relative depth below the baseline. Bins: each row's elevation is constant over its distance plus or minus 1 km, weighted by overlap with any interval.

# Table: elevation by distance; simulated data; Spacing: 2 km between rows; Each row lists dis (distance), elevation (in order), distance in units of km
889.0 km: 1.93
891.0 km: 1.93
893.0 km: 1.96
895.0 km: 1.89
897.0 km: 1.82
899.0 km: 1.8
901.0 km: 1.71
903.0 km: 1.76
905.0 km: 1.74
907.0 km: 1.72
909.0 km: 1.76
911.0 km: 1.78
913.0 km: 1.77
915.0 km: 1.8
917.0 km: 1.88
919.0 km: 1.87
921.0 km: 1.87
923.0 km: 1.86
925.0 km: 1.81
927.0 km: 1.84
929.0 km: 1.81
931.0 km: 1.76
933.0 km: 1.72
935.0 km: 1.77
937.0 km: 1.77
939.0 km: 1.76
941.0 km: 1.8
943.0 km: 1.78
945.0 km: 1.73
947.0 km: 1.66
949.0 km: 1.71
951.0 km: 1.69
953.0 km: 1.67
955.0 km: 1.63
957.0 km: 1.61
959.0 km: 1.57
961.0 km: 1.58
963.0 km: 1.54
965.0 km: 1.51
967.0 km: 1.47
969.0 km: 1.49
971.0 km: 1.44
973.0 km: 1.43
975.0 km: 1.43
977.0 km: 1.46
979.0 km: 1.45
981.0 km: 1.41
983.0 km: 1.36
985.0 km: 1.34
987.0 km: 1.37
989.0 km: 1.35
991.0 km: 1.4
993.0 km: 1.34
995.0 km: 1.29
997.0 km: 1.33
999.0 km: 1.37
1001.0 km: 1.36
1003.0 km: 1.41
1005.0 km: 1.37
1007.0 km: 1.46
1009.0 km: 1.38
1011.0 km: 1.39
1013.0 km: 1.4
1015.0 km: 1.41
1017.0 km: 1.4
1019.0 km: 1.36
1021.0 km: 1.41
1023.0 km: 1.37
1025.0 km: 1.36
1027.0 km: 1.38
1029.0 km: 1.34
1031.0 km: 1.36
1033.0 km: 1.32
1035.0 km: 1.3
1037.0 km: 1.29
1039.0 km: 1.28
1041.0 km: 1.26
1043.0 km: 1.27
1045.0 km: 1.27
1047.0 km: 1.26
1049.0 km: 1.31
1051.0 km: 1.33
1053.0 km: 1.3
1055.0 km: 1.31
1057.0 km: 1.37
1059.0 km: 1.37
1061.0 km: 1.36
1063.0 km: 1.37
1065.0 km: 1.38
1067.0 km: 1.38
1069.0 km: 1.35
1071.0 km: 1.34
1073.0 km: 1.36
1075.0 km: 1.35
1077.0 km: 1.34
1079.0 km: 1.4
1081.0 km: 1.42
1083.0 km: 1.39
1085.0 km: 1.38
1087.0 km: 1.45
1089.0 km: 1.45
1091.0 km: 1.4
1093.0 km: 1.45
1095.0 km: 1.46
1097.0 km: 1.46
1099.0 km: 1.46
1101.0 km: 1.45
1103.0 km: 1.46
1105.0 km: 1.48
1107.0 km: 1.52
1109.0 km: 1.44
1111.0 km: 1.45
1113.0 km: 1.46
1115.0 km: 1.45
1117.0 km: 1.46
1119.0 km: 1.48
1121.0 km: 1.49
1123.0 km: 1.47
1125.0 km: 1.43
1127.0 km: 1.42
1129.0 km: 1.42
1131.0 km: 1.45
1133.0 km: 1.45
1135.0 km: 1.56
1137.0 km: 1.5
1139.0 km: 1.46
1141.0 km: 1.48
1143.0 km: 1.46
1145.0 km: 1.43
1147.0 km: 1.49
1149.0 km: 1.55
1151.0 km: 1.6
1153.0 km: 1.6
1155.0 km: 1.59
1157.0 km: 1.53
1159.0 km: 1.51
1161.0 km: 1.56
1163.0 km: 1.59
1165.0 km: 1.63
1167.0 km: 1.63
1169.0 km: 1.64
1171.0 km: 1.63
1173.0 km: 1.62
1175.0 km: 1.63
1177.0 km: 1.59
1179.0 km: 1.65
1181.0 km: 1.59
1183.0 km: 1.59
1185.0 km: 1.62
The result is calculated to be 0.86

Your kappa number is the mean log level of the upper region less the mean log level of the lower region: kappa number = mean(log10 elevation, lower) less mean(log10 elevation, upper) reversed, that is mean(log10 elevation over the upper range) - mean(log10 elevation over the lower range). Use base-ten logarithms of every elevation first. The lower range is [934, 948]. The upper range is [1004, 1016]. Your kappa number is -0.10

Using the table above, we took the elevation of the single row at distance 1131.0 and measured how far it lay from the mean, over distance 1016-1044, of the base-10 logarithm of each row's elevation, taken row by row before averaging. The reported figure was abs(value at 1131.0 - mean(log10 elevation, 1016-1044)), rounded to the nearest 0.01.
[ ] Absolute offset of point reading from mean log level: 1.32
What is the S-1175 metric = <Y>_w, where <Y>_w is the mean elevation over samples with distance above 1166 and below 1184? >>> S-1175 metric 1.62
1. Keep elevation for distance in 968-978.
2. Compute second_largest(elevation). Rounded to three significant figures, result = 1.46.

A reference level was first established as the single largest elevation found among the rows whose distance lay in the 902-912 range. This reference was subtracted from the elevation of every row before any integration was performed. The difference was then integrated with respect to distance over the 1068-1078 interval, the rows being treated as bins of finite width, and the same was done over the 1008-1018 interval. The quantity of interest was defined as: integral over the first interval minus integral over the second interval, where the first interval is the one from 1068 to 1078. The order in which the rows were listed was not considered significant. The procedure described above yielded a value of -0.5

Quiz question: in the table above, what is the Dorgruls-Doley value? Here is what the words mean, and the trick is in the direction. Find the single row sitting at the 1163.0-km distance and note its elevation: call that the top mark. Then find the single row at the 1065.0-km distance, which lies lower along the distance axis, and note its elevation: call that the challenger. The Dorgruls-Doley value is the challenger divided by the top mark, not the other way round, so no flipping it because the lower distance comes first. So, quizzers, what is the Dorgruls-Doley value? 0.87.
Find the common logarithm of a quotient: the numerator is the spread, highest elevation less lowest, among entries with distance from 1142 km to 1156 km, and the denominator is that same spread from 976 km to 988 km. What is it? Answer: 0.15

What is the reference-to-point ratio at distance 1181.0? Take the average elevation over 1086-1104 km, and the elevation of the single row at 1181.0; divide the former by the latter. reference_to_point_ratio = 0.91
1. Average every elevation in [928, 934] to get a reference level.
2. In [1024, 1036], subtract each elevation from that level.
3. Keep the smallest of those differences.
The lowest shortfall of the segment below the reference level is 0.38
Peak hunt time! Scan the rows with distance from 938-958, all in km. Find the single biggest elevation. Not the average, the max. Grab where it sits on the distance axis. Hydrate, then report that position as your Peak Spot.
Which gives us 941.0 km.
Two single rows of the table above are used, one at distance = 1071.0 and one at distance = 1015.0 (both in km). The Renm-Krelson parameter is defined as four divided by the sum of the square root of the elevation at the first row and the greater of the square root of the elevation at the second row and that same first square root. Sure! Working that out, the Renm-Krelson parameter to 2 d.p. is 1.71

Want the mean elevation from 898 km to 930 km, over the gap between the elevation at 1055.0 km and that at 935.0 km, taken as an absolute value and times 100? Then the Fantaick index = 391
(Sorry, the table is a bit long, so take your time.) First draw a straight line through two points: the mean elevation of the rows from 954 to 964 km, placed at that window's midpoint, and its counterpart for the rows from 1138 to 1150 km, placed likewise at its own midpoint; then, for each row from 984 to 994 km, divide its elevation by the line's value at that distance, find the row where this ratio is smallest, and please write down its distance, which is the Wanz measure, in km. 985.0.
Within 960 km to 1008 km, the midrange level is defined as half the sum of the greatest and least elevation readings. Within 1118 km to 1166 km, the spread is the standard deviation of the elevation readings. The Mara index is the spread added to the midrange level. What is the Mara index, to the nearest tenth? 1.5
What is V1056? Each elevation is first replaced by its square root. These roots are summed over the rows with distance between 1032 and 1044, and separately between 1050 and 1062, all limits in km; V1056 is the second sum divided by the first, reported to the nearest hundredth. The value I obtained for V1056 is 1.02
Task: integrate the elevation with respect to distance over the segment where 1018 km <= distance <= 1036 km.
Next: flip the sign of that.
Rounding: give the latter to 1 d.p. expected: -24.4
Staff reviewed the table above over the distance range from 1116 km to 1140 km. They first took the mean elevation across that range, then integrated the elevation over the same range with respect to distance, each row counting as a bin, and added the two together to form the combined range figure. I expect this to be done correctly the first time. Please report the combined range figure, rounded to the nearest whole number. 37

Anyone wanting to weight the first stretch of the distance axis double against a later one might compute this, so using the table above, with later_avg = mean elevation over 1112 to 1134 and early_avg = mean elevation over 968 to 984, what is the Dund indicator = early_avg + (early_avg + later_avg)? 4.32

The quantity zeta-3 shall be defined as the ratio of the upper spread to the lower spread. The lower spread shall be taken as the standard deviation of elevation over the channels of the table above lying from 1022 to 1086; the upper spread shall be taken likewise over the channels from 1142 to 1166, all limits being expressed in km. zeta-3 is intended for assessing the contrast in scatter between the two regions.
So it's 1.4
